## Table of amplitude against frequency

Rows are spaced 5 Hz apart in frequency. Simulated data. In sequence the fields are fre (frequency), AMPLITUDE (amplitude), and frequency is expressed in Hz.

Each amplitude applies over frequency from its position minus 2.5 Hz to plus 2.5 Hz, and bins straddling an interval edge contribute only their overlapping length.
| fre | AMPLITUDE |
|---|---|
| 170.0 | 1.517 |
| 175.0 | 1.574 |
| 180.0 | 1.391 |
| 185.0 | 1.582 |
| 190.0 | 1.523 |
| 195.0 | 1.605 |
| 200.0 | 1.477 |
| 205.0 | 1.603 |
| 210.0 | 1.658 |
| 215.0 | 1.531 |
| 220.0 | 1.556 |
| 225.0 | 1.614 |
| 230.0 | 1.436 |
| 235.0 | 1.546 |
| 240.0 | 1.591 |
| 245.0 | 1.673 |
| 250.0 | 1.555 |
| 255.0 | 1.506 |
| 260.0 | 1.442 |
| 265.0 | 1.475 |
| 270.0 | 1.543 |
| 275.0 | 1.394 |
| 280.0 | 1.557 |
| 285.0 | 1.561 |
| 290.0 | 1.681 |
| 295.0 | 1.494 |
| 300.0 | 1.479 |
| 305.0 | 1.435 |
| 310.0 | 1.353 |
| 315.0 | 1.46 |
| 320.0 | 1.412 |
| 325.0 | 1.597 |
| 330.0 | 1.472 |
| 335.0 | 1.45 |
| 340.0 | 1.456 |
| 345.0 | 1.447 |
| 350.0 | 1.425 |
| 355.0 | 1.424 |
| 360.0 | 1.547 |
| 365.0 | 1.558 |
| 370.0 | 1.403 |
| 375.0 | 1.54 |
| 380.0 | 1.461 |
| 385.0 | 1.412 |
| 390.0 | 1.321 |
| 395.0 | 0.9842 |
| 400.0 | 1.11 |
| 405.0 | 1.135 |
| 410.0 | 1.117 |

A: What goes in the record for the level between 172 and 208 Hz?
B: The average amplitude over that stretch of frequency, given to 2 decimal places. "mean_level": 1.54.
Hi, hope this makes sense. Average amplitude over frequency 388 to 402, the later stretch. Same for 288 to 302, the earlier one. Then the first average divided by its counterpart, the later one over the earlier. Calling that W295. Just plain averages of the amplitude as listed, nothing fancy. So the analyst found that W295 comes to 0.73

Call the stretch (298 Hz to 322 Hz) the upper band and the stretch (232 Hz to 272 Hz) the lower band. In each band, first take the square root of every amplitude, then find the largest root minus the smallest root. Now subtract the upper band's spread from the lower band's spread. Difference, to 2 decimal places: 0.04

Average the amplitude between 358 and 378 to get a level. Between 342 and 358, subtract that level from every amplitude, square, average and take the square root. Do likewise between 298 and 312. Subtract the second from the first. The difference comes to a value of -0.02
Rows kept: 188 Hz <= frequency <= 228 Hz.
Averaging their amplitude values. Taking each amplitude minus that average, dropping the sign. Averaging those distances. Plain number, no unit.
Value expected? 0.049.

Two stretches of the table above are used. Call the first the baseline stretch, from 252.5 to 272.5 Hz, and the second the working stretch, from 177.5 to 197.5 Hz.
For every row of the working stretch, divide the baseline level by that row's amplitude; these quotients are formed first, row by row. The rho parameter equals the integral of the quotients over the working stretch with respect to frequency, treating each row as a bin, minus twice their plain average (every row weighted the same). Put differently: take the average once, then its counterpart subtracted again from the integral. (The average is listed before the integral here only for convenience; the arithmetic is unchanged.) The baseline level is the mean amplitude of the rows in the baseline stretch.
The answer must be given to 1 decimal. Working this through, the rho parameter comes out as 17.7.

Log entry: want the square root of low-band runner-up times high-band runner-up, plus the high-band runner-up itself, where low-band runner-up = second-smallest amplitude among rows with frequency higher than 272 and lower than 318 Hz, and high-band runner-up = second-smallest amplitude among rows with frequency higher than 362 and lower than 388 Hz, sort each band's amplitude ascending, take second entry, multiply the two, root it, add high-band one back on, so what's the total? 2.81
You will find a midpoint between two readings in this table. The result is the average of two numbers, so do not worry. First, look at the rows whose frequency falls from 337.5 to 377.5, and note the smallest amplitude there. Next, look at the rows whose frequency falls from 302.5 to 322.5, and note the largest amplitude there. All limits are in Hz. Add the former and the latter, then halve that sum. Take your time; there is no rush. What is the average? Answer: 1.43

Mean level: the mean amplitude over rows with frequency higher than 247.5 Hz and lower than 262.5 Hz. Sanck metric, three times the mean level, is 4.50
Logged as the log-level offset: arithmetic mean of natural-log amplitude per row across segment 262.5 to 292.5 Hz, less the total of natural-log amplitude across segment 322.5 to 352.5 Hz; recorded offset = -1.90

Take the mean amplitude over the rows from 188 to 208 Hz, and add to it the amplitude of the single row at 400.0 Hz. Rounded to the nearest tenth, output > 2.7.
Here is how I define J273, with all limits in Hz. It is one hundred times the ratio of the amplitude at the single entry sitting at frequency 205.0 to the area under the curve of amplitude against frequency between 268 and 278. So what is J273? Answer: 10.9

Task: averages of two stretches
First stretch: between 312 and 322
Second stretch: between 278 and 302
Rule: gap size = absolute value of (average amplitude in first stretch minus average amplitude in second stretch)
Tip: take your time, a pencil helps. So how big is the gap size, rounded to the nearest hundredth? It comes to 0.12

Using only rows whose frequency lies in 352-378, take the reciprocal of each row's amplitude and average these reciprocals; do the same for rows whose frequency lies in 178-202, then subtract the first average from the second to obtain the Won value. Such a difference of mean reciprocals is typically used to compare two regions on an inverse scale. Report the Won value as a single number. -0.01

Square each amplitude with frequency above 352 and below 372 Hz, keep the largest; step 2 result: 2.4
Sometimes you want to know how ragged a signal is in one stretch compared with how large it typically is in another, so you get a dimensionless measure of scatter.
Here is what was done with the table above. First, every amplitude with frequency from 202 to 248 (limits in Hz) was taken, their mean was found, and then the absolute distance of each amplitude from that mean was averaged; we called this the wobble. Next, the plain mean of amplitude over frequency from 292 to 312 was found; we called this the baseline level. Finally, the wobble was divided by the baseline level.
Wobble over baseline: 0.038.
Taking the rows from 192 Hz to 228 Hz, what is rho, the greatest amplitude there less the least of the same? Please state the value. 0.18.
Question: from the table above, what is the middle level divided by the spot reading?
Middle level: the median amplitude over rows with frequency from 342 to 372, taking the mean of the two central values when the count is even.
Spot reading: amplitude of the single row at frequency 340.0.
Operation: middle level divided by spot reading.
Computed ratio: 0.99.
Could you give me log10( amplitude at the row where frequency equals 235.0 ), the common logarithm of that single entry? 0.189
